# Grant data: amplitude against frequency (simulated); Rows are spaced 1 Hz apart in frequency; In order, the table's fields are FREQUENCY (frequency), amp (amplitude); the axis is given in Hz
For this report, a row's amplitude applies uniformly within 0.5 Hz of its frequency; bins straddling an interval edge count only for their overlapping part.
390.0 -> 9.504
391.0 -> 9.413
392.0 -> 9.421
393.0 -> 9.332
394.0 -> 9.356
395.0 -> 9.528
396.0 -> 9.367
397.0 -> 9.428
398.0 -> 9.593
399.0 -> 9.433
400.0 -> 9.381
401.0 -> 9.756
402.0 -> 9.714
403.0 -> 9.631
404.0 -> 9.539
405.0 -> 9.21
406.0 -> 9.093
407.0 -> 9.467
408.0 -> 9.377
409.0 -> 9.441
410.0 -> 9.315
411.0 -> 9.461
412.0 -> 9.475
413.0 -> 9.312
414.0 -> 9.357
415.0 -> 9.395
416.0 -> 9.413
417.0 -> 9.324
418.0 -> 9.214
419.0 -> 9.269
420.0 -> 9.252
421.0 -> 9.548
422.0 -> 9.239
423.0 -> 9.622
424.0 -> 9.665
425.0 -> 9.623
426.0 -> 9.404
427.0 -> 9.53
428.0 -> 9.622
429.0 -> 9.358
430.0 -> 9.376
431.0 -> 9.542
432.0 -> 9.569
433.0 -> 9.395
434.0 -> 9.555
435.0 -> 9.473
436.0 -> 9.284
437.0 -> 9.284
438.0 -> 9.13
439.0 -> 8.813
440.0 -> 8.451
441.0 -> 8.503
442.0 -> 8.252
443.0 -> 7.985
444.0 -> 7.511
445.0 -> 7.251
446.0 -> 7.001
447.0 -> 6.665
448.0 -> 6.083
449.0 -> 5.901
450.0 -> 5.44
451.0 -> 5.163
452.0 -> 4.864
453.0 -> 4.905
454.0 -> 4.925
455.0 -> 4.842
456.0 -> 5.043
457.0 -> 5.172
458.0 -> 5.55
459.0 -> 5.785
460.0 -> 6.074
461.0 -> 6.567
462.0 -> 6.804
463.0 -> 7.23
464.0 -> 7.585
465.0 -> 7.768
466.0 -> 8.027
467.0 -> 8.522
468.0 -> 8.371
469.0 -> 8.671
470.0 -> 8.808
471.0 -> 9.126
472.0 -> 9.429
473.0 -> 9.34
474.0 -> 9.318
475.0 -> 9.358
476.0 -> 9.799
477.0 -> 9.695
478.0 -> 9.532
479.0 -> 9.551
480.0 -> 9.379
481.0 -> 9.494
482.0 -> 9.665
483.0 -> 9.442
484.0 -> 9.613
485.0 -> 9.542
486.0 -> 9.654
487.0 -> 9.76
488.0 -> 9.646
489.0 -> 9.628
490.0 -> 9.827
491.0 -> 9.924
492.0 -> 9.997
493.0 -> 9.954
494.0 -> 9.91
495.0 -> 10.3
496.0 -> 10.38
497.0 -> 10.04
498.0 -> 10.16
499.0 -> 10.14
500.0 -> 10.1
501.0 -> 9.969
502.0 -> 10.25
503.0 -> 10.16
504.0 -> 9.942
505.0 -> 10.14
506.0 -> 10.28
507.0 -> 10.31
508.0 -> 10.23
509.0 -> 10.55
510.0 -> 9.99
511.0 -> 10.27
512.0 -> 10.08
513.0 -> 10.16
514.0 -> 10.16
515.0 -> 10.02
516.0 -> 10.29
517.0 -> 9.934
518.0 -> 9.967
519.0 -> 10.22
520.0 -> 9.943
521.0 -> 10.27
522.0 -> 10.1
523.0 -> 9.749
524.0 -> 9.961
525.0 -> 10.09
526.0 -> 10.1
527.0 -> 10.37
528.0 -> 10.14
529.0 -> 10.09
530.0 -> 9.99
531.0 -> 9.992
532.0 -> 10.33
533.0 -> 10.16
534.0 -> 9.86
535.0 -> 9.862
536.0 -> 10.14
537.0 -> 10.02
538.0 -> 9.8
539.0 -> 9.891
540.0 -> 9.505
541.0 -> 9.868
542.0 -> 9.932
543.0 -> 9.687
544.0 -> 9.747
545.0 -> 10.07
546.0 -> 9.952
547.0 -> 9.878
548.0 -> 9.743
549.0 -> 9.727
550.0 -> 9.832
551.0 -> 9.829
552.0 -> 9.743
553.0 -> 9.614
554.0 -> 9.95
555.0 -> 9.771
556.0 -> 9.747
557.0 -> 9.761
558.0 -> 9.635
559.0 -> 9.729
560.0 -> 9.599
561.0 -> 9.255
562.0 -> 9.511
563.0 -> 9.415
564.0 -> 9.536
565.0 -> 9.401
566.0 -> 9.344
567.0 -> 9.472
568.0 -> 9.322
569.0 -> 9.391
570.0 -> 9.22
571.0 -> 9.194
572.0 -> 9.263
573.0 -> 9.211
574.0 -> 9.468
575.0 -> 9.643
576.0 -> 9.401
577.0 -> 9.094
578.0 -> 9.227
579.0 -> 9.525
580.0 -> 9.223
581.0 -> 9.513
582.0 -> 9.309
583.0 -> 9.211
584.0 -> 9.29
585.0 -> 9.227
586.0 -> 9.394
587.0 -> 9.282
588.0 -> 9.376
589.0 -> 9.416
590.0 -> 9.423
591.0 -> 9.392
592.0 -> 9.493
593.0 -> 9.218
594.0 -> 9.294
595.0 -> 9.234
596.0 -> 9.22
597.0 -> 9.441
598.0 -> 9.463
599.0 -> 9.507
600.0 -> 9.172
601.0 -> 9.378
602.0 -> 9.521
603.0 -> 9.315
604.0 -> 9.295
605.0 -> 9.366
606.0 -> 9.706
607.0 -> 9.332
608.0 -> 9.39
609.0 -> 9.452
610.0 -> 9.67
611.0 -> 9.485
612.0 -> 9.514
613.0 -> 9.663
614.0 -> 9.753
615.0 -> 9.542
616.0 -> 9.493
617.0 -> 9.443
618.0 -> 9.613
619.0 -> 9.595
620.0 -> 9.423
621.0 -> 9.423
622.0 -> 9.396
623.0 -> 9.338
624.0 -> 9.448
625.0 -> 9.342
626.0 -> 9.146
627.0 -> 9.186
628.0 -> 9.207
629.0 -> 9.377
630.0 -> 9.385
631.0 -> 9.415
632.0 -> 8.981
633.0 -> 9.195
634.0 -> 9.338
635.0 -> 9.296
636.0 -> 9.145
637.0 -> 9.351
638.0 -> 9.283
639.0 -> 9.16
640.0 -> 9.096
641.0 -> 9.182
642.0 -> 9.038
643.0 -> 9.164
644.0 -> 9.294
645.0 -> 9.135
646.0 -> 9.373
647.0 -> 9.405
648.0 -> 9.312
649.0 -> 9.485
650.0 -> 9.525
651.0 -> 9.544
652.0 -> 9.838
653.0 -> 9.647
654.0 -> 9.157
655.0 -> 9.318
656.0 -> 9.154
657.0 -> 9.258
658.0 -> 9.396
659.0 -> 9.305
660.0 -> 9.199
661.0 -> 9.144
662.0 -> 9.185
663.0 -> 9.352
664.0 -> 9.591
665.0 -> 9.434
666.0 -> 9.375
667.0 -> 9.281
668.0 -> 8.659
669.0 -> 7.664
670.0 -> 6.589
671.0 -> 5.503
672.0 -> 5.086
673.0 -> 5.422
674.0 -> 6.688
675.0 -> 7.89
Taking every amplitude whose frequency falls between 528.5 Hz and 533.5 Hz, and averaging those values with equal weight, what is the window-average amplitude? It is 10.1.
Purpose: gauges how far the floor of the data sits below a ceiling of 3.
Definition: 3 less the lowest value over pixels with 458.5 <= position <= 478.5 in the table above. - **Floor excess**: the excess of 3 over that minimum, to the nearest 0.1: -2.8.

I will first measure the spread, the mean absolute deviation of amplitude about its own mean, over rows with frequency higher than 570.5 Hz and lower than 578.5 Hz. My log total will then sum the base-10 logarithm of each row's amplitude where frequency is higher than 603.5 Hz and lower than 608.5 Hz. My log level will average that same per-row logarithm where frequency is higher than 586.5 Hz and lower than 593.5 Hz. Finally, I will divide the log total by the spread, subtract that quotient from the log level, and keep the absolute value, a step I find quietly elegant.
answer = 33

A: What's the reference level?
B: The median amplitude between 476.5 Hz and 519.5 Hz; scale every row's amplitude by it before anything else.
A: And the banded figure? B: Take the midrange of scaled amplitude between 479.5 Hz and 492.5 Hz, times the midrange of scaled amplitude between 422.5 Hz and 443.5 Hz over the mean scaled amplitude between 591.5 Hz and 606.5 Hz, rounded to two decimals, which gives 0.91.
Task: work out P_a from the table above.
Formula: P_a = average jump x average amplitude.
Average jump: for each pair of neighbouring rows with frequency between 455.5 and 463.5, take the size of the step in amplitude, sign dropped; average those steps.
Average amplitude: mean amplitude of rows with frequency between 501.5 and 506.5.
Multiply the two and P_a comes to 3.2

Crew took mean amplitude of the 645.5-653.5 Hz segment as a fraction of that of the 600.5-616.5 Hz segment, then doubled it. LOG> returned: 2.01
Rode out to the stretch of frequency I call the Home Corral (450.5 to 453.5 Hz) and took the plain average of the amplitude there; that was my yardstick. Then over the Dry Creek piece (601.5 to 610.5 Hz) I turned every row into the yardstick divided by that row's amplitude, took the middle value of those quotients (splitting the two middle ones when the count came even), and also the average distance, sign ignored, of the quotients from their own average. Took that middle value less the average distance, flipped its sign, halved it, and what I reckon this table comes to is -0.262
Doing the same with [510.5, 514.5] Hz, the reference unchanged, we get -0.244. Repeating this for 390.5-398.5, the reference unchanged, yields -0.262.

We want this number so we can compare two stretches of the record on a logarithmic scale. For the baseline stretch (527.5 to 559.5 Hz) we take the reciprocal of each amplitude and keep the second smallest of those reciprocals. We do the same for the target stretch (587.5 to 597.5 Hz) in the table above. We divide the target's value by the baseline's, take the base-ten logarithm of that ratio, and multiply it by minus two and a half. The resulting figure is -0.080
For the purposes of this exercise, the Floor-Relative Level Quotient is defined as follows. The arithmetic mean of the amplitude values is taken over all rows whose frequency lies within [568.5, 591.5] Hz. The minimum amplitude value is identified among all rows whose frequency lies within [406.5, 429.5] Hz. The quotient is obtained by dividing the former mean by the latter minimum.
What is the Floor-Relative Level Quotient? 1.0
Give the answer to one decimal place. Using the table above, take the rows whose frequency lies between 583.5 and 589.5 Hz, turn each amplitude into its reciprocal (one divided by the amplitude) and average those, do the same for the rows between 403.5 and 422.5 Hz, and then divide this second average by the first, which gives 1.0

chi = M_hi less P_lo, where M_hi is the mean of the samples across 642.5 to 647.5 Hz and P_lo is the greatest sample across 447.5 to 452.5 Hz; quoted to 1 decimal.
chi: 3.2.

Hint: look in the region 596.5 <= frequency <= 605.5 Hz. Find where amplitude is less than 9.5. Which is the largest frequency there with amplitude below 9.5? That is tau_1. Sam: 605.0 Hz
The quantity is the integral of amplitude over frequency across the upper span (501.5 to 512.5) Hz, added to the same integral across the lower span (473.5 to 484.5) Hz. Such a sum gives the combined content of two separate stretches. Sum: 217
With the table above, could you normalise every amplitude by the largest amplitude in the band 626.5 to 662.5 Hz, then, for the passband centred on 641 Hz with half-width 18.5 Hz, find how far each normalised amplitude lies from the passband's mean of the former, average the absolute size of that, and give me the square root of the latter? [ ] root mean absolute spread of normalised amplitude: 0.114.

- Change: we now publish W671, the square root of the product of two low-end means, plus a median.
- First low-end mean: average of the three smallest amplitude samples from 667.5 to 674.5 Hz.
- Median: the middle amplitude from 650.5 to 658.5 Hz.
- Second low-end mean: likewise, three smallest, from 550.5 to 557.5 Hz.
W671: 16.6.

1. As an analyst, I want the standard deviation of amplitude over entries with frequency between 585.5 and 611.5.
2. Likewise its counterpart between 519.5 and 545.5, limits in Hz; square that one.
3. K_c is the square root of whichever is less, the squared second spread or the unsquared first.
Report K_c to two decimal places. 0.20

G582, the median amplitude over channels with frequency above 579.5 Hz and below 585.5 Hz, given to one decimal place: 9.3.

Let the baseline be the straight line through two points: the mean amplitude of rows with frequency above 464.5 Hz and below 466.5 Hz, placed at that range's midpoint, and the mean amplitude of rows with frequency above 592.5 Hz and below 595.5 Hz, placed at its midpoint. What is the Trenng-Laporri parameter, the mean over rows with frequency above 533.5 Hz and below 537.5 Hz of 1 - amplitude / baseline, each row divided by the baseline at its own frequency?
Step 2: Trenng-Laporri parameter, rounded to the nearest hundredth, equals -0.15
